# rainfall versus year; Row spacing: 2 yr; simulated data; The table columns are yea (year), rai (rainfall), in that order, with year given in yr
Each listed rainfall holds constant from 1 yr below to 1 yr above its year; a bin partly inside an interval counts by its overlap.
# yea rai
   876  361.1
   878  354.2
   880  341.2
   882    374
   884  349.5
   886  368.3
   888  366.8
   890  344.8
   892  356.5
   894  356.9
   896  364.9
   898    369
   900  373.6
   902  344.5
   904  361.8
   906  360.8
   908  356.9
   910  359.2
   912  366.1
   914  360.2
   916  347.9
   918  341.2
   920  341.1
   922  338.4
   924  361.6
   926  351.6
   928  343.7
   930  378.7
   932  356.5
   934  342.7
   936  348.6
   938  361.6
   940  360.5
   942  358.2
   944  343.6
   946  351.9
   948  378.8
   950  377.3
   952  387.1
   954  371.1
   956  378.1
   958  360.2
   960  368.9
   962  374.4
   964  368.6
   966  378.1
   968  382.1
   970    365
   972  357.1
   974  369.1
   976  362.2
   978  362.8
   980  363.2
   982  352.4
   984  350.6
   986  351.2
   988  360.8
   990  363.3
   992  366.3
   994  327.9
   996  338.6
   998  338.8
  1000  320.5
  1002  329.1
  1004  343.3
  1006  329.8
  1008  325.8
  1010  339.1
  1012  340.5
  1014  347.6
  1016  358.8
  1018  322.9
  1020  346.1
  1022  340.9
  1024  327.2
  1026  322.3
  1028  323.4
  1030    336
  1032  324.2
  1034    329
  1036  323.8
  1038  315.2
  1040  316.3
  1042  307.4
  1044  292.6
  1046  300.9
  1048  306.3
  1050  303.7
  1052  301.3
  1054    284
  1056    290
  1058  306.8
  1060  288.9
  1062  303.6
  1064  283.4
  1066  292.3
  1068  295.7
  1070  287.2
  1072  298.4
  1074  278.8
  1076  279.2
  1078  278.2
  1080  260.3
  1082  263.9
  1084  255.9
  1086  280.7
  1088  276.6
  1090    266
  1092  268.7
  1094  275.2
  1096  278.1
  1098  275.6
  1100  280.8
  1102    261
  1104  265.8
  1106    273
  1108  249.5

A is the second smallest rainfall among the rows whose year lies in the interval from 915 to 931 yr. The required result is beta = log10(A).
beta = 2.53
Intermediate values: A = 341.1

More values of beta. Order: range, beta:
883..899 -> 2.54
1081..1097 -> 2.42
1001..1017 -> 2.52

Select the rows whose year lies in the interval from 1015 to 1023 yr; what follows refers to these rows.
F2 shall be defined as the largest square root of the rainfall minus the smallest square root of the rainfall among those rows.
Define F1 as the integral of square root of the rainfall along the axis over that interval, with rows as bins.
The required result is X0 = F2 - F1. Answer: -147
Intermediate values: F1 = 148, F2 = 0.97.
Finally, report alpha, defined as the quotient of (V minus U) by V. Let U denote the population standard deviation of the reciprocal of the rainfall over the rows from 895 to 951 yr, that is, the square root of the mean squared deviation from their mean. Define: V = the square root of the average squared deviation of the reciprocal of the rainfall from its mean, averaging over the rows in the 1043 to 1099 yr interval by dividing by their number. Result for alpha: 0.5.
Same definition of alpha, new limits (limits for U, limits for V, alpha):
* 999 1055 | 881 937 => -1.0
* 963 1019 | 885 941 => -0.7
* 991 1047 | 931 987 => -0.7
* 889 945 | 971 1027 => 0.4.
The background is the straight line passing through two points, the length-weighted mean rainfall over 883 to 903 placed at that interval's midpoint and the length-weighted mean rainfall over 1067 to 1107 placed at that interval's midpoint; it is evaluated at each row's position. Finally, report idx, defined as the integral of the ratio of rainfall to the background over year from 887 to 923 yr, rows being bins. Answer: 36.2 yr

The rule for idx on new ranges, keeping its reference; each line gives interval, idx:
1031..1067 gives 37.5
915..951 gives 37.3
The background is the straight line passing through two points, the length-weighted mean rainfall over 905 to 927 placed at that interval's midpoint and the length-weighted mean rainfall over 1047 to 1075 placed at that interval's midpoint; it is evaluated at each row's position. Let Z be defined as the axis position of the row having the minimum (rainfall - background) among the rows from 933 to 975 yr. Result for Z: 934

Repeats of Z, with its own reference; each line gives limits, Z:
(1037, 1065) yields 1054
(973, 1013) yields 1000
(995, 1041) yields 1000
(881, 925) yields 890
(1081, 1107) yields 1084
